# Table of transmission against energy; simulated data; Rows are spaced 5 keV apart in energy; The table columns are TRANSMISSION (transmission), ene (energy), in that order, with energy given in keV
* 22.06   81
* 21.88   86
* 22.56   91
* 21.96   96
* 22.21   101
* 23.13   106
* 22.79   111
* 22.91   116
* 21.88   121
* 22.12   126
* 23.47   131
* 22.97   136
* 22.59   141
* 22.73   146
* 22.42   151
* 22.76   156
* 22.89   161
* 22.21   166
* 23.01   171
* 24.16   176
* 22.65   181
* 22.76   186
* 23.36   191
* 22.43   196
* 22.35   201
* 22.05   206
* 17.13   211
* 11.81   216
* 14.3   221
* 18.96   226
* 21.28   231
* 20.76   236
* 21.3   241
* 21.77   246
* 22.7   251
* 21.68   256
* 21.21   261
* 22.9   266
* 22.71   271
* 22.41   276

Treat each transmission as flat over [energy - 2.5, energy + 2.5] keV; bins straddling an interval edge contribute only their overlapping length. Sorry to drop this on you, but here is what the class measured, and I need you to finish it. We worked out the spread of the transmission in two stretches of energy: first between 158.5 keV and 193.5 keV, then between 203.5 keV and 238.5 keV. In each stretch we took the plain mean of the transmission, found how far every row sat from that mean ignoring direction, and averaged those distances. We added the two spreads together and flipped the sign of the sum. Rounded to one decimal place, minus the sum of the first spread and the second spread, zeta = -3.5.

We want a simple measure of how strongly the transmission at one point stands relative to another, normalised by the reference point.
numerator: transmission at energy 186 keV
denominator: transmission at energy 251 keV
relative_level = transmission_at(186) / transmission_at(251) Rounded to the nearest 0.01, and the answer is 1.00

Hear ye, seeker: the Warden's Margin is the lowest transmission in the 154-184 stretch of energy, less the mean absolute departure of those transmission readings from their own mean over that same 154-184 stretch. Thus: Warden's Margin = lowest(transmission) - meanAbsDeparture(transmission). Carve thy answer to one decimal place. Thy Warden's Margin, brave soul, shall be 21.8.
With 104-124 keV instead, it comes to 21.5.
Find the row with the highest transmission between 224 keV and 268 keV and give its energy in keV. 266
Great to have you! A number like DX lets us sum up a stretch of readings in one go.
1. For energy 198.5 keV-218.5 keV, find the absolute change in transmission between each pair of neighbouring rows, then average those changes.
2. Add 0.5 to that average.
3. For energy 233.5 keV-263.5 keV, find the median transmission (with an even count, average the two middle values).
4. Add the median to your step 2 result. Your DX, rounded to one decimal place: 25.5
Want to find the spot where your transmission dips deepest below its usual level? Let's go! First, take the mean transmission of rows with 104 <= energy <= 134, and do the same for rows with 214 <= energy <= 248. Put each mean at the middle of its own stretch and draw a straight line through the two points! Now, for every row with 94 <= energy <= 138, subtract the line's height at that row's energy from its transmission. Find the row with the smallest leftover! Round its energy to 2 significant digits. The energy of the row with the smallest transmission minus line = 96 keV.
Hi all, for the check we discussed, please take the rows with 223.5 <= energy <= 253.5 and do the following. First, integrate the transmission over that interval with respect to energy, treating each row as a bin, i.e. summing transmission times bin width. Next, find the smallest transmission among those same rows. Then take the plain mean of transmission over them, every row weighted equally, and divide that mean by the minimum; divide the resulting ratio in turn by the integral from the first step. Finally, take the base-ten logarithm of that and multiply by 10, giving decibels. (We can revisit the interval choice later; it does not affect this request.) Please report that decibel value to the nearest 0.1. -27.5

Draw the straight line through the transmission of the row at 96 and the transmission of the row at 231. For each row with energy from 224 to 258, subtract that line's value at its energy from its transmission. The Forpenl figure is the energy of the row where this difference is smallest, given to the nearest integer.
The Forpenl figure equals 226 keV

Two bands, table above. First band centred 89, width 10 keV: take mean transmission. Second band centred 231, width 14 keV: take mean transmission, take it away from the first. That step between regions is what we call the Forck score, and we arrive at 1.9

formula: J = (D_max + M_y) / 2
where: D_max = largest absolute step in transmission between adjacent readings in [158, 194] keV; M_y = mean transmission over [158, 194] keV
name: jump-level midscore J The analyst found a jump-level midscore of 12.3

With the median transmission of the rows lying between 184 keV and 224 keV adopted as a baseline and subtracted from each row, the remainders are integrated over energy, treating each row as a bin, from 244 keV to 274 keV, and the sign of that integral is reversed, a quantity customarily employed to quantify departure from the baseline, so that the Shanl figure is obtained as 1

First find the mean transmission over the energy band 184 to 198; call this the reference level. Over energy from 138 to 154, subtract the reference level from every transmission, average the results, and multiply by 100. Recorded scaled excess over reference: -27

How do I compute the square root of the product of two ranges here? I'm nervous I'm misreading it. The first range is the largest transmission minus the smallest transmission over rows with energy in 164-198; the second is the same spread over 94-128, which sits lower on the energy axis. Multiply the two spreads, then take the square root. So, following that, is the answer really 2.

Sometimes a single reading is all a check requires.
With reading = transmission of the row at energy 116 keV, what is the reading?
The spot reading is 22.91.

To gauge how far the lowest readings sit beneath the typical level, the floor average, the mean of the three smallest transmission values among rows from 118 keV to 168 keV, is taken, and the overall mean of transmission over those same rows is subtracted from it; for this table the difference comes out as -0.5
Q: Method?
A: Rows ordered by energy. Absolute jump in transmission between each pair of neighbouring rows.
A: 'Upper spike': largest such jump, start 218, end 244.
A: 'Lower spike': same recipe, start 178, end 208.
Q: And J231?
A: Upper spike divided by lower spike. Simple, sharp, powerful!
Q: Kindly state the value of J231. 5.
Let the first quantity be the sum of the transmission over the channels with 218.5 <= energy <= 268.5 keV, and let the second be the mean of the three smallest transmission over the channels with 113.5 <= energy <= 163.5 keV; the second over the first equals 0.107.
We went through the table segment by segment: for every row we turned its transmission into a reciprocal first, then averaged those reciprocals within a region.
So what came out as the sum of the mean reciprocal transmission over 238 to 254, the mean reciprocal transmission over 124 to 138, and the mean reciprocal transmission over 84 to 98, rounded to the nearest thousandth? 0.135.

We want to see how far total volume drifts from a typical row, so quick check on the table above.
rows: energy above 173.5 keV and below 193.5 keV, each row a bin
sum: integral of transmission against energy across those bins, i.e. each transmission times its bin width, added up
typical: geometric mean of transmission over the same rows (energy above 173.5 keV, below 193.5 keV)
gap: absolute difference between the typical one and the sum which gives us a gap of 441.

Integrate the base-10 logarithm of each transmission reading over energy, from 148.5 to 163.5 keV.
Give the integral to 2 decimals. 20.34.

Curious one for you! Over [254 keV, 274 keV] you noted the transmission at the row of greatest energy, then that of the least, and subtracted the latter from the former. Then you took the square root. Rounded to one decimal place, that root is 1.0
